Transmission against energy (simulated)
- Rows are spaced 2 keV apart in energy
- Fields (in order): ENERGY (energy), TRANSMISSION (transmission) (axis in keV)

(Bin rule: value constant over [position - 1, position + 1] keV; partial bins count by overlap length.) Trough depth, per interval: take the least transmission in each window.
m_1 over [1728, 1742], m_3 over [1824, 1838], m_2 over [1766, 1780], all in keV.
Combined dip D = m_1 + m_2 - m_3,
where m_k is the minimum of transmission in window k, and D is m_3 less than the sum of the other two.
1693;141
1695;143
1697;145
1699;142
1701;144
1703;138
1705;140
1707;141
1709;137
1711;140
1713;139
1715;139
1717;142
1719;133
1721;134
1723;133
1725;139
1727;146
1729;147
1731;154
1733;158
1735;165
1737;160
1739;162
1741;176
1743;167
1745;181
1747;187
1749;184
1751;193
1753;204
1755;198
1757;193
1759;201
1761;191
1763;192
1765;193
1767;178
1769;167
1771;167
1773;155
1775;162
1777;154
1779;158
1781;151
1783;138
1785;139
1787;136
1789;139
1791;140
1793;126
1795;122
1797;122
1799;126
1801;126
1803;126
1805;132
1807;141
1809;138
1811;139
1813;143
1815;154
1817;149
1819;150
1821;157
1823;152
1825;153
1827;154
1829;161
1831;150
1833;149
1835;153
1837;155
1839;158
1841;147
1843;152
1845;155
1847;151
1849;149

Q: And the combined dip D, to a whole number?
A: 152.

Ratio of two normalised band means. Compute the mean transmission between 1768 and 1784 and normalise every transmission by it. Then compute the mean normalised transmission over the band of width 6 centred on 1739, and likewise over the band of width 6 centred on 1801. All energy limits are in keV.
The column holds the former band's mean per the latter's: 1.3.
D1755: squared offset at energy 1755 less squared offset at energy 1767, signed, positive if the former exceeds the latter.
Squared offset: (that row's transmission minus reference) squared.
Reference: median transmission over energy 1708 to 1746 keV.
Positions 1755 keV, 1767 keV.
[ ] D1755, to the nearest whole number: 1680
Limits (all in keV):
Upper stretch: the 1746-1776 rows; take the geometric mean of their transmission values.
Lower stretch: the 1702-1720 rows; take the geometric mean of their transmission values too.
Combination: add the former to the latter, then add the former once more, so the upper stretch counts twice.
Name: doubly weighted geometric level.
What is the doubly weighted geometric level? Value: 506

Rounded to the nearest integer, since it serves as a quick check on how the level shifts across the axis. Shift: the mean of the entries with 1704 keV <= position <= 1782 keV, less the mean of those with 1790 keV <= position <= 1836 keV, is 21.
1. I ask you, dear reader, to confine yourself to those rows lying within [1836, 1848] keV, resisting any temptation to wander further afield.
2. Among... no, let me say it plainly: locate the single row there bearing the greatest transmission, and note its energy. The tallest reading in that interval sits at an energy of 1839 keV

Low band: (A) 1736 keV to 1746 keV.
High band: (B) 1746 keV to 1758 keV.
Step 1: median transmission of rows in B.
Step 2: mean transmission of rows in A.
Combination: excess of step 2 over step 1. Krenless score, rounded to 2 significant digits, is -24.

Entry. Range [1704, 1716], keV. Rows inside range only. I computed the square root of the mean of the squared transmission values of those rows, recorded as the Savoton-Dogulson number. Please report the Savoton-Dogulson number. 139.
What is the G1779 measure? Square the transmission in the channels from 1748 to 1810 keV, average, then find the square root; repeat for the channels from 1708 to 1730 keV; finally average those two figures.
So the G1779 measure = 150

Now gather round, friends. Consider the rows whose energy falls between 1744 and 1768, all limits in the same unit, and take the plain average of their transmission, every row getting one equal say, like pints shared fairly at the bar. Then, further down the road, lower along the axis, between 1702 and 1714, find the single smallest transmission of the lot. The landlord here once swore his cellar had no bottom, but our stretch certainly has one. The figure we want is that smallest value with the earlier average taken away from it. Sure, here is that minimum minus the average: -54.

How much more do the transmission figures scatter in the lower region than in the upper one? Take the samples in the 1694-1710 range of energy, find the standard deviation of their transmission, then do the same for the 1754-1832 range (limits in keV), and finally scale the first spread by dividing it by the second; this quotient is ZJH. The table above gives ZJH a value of 0.1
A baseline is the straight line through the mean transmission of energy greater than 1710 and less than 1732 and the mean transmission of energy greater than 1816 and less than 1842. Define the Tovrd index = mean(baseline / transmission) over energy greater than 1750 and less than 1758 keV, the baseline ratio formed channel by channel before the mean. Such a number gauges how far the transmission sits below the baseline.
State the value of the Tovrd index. 0.73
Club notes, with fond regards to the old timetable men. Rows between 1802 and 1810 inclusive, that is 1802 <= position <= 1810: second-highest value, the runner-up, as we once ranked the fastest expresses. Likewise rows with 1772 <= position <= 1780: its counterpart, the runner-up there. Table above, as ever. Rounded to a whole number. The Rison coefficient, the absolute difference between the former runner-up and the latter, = 20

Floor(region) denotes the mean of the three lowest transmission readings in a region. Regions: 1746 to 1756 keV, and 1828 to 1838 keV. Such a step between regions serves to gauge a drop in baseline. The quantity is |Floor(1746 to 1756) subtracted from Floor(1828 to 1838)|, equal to 37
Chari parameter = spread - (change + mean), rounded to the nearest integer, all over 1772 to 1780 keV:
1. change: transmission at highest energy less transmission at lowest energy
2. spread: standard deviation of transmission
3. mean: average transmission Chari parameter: -157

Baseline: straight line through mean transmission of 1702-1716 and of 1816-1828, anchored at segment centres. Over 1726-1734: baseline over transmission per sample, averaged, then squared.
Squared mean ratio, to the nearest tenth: 0.9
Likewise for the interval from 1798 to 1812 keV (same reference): 1.3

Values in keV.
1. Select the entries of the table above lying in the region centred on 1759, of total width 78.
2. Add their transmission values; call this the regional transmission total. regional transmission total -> 6312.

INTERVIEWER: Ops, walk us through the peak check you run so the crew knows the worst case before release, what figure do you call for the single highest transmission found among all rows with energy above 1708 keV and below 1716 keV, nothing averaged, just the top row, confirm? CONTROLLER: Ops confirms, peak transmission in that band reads 140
